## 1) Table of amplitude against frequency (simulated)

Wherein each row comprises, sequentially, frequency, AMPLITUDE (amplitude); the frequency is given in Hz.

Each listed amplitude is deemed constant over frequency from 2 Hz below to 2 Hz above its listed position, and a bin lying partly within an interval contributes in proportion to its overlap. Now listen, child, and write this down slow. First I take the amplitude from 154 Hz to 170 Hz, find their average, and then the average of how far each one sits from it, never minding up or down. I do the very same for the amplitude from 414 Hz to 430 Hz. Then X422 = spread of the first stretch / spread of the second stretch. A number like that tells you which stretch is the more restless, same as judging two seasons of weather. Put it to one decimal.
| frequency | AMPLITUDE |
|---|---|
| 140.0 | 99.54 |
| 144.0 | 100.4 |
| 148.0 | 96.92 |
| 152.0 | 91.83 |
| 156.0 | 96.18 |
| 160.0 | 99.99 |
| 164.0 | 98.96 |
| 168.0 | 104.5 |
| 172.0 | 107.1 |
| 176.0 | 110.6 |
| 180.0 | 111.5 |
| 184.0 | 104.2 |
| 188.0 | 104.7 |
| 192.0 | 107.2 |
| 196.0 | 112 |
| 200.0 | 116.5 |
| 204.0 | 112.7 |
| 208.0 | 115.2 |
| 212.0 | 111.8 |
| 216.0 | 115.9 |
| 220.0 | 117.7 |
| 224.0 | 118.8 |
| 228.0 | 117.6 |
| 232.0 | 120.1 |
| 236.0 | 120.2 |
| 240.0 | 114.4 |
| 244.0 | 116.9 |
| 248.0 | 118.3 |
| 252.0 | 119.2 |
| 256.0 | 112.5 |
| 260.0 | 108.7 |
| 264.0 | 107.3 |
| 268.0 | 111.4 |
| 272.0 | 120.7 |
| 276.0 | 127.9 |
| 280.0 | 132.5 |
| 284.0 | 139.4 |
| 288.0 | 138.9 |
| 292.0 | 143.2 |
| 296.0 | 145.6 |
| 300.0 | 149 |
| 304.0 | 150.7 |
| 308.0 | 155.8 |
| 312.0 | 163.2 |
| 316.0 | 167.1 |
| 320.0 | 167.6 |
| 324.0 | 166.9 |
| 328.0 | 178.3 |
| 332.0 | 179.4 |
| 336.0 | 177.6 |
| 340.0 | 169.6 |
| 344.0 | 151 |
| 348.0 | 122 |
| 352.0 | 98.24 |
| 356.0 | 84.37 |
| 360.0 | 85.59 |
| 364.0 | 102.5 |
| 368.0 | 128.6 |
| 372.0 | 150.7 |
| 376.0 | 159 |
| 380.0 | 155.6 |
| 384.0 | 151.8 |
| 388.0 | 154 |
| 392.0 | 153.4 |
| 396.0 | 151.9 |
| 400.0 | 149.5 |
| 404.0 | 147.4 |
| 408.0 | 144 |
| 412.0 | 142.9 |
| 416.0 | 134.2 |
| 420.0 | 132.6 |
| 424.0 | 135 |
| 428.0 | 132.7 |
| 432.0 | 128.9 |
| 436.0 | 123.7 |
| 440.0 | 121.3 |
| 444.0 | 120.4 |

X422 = 2.4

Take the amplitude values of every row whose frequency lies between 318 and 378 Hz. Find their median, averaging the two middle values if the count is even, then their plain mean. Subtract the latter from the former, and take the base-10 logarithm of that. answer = 1.0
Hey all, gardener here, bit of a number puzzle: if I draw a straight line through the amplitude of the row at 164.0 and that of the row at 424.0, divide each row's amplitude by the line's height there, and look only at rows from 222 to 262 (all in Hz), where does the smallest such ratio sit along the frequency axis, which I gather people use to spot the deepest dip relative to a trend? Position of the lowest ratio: 260.0 Hz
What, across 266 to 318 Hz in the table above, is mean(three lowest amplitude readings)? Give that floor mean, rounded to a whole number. 120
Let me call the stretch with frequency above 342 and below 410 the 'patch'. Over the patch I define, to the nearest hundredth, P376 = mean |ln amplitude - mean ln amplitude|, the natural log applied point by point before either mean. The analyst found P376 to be 0.18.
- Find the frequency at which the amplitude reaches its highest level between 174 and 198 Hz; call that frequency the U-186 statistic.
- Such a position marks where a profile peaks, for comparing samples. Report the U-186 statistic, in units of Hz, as 196.0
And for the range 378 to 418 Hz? 380.0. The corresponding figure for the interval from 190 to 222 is 220.0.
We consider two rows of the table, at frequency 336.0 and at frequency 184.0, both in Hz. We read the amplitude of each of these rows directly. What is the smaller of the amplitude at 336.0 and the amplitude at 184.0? 104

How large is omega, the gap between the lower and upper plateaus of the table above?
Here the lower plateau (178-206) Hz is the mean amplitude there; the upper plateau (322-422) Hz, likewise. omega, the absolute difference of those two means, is 33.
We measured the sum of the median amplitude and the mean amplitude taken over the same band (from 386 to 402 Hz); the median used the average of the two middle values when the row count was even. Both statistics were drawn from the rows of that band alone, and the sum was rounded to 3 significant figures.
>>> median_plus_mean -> 305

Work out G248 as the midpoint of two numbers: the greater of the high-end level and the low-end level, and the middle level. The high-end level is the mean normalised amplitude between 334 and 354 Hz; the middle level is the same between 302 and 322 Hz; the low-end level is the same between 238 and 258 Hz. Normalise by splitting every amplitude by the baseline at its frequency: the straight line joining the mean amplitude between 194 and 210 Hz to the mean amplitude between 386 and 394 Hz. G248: 1.09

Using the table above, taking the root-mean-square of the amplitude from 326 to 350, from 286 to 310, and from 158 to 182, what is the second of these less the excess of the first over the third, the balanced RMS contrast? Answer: 89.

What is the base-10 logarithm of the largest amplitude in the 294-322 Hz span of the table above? 2.22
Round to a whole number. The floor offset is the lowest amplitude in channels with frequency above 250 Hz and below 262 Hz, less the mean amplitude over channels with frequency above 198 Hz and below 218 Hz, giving -6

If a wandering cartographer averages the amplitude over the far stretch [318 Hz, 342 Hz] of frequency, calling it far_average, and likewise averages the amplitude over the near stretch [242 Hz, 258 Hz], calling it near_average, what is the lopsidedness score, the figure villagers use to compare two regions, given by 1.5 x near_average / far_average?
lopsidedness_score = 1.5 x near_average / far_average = 1.01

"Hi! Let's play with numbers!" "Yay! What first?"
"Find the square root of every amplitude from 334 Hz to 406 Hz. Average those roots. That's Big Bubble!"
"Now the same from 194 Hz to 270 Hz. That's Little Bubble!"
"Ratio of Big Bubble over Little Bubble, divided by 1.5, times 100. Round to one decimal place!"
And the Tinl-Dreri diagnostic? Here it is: 72.7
